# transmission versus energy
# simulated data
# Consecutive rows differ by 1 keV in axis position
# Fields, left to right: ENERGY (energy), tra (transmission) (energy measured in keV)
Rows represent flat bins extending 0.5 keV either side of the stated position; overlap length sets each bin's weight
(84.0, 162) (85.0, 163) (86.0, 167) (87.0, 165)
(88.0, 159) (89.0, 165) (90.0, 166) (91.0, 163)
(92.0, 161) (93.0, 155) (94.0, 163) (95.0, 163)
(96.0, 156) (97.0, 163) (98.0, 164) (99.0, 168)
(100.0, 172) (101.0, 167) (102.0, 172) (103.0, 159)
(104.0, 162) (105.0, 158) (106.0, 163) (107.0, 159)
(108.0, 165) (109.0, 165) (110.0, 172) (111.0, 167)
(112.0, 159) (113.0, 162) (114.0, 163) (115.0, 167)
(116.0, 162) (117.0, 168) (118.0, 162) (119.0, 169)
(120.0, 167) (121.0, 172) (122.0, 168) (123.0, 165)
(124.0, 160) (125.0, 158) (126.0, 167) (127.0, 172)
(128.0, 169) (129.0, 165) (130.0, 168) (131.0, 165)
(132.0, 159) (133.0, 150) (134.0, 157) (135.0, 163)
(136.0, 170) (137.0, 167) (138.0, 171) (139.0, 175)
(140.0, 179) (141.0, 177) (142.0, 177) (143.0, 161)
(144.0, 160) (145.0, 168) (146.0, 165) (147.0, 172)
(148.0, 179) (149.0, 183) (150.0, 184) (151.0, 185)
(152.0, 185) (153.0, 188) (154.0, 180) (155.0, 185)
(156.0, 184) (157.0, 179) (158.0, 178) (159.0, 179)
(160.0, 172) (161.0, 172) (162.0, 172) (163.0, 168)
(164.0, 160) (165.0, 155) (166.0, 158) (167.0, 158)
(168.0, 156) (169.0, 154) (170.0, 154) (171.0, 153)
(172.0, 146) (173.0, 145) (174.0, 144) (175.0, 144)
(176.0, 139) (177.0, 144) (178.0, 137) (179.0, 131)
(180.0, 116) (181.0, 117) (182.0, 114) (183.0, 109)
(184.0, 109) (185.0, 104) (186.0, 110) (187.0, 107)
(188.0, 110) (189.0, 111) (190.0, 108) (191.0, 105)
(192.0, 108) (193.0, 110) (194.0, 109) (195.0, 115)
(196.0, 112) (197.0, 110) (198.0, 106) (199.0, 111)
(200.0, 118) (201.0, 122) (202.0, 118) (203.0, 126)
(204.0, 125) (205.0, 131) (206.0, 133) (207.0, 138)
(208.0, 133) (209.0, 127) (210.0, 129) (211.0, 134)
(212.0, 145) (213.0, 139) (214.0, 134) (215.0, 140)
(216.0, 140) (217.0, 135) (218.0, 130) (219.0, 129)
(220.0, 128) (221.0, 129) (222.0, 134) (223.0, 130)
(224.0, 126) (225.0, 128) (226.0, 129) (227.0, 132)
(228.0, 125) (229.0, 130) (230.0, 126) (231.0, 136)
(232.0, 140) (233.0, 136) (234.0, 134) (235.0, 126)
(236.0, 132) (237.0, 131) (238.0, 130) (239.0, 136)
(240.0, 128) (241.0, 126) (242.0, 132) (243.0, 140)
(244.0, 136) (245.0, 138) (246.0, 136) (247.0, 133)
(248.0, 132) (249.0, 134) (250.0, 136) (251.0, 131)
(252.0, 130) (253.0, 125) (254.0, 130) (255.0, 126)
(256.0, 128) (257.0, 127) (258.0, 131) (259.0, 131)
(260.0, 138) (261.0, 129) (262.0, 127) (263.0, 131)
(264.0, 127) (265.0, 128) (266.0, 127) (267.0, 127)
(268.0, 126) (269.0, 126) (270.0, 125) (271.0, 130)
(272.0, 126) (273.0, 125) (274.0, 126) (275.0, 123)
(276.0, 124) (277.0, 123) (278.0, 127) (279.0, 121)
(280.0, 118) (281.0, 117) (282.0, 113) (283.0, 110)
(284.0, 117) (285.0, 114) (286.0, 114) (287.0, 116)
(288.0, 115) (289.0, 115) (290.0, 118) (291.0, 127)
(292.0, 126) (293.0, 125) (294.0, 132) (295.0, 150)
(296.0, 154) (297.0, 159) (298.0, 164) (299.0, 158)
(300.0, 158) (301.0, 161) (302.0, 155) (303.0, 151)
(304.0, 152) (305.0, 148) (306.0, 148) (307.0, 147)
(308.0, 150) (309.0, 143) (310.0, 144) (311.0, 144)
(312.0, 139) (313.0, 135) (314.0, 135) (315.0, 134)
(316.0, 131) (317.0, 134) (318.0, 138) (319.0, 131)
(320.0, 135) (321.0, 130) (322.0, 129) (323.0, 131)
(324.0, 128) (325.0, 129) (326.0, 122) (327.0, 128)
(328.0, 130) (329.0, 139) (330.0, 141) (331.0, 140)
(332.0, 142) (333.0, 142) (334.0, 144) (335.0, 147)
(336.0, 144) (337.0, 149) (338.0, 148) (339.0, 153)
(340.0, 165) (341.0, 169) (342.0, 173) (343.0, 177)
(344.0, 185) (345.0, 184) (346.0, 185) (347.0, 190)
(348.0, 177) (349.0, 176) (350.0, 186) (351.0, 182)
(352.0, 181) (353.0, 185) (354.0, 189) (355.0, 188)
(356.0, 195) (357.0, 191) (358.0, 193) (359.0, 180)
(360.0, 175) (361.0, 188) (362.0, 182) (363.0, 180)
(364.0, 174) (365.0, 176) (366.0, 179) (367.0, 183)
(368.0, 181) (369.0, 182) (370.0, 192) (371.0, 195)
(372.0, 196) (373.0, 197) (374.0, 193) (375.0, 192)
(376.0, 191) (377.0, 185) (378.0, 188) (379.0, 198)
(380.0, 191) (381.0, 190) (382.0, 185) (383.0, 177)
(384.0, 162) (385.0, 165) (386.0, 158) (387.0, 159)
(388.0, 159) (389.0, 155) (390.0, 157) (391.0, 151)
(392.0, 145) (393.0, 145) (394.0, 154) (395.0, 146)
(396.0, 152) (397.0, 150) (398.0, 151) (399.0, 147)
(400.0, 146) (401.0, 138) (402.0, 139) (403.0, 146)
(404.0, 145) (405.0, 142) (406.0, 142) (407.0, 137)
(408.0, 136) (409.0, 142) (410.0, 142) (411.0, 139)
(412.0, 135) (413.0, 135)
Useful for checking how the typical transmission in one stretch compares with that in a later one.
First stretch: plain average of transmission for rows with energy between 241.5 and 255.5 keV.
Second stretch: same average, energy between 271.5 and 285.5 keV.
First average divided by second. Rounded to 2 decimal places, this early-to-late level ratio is 1.10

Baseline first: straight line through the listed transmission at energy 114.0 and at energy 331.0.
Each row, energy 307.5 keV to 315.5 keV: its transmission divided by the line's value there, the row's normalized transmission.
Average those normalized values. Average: 0.99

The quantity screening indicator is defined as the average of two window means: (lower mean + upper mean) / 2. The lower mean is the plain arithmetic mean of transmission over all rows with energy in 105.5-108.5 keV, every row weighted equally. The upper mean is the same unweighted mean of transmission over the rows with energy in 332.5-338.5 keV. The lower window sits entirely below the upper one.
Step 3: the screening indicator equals 154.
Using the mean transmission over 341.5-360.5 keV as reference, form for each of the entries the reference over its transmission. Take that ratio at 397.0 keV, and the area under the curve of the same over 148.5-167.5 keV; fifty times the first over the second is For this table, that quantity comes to 3.06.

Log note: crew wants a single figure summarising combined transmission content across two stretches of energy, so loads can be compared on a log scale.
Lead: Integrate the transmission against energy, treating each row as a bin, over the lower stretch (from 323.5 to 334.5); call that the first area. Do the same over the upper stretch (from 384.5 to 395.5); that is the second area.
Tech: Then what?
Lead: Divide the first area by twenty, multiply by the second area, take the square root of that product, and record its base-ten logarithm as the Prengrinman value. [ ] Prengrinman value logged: 2.55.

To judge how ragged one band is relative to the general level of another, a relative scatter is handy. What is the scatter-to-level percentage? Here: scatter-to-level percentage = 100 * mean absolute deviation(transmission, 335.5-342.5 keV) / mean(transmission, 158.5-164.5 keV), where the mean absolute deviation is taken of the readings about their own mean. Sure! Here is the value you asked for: 5.9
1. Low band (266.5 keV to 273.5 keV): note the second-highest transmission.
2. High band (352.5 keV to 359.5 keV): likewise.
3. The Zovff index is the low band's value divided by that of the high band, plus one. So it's 1.7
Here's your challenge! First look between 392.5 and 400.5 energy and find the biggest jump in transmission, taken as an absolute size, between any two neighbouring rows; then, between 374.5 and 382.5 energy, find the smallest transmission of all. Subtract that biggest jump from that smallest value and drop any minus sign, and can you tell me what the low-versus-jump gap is 176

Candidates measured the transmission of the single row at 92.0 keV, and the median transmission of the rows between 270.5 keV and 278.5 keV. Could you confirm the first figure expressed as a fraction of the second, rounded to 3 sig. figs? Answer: 1.28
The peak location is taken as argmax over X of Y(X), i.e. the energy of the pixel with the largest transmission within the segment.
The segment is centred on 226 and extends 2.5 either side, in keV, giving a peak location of 227.0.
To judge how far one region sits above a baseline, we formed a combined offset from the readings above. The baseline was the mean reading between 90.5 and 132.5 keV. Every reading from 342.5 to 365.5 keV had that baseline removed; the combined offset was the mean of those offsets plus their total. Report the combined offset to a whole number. 457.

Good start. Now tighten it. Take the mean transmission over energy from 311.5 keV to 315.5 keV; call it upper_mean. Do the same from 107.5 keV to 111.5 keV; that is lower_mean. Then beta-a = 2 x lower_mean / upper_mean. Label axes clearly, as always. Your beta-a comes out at 2.46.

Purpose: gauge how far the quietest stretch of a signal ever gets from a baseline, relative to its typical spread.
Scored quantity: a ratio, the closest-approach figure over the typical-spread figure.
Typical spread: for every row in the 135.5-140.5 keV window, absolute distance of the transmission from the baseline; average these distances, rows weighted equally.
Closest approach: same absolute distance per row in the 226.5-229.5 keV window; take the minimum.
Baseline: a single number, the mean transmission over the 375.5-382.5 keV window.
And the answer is 3.3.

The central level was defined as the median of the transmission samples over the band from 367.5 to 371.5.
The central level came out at 187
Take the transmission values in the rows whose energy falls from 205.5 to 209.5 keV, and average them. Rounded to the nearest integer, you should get 133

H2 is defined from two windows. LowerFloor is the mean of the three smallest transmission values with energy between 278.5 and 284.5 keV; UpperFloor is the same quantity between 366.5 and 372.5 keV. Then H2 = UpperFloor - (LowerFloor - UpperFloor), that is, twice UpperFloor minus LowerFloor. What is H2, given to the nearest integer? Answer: 251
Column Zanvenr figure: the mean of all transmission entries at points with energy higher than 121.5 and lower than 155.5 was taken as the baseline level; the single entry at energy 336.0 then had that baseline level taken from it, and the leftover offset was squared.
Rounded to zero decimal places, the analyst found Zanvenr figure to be 702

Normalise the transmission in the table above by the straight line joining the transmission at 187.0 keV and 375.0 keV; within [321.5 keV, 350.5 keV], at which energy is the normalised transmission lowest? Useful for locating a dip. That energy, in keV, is 326.0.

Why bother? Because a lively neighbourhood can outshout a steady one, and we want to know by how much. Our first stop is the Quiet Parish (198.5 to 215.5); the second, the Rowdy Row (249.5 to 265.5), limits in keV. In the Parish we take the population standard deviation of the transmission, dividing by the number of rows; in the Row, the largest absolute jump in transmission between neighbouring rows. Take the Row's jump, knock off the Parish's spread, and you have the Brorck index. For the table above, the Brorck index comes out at 0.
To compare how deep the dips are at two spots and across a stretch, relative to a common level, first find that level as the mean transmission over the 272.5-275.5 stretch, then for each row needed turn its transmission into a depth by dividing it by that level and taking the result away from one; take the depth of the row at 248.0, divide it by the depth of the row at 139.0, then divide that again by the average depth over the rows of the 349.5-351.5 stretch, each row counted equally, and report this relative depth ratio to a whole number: 0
